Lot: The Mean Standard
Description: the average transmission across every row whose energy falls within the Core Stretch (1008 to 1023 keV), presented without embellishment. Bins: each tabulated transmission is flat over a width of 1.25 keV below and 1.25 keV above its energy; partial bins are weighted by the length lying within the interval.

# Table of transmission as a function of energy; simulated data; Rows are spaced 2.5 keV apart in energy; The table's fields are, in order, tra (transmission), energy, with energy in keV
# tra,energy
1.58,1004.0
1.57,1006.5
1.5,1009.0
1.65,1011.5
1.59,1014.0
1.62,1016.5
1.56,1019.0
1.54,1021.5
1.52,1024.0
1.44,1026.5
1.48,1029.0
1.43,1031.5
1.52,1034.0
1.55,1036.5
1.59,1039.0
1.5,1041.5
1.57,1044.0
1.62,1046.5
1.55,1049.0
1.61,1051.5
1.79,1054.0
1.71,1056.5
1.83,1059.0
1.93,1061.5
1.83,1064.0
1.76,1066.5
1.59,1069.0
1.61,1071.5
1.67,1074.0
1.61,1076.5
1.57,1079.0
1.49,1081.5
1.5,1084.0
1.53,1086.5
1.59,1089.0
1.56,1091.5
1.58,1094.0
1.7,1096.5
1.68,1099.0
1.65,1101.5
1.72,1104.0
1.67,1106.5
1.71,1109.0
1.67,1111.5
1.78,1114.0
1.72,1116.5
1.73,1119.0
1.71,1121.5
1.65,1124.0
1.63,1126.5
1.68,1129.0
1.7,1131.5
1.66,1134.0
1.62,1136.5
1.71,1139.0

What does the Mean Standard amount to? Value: 1.58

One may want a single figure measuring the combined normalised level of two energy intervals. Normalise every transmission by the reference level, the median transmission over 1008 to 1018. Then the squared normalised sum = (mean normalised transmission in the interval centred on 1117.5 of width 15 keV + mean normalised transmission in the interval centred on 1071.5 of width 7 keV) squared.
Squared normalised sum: 4.31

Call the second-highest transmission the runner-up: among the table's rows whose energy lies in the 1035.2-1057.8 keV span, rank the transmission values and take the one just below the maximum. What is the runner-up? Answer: 1.71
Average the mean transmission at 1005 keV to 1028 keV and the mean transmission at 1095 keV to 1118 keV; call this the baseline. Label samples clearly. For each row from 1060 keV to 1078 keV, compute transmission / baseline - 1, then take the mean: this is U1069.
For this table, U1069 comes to 0.054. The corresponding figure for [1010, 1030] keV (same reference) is -0.047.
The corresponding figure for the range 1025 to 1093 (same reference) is -0.011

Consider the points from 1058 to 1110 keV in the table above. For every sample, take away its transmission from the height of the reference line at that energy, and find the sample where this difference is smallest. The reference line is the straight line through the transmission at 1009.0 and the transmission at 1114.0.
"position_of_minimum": 1061.5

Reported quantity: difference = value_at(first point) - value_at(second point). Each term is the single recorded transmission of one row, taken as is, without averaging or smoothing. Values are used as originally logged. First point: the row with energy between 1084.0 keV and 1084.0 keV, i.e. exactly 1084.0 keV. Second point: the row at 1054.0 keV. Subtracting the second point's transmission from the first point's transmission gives -0.29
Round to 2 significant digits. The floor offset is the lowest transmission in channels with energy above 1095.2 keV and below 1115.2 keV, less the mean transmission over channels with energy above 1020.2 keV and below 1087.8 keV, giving 0.045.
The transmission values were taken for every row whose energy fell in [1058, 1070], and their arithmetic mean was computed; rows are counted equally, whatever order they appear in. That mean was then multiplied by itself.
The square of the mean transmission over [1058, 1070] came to 3.2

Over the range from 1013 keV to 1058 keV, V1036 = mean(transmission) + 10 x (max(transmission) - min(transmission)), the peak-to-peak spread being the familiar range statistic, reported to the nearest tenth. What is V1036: 5.2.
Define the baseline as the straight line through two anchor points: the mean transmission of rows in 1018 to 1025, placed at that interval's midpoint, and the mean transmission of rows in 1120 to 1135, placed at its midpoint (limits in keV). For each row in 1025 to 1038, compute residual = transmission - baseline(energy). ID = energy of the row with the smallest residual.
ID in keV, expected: 1031.5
